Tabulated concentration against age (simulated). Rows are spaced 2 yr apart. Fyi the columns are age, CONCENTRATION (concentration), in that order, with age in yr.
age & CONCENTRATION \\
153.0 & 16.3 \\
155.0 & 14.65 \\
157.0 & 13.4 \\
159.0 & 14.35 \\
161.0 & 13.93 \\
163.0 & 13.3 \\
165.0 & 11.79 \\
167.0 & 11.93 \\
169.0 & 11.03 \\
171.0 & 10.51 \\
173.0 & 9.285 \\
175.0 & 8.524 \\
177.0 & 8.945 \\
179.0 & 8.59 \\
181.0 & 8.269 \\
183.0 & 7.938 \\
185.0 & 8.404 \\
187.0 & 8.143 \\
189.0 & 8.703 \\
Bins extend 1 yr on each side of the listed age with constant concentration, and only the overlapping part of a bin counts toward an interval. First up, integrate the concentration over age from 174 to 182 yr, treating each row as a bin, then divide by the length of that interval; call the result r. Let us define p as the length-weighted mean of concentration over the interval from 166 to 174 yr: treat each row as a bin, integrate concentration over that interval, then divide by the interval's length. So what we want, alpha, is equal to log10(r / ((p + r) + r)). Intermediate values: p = 10.7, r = 8.6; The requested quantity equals -0.511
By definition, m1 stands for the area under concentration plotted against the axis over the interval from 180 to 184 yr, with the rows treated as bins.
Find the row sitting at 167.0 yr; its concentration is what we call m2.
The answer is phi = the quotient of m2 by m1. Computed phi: 0.37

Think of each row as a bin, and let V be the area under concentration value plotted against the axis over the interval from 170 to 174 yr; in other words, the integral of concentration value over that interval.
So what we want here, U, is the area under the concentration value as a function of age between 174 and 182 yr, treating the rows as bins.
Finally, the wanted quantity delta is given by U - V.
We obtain 29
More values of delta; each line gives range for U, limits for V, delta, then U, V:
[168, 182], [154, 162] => 18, 130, 113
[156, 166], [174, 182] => 65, 134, 69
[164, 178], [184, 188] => 111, 144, 33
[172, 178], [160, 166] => -25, 54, 78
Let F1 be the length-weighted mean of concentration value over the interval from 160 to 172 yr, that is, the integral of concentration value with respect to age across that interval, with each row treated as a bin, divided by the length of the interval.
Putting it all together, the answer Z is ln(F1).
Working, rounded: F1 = 12.1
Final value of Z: 2.5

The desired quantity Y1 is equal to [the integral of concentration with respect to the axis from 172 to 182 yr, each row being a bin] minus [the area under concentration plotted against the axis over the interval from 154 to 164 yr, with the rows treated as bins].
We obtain -52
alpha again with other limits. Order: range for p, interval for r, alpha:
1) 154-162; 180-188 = -0.571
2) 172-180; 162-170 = -0.437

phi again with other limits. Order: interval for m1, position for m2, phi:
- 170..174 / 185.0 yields 0.21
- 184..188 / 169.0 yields 0.33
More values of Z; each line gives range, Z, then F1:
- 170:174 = 2.3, 9.9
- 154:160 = 2.6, 14.1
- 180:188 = 2.1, 8.2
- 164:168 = 2.5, 11.9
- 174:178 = 2.2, 8.7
